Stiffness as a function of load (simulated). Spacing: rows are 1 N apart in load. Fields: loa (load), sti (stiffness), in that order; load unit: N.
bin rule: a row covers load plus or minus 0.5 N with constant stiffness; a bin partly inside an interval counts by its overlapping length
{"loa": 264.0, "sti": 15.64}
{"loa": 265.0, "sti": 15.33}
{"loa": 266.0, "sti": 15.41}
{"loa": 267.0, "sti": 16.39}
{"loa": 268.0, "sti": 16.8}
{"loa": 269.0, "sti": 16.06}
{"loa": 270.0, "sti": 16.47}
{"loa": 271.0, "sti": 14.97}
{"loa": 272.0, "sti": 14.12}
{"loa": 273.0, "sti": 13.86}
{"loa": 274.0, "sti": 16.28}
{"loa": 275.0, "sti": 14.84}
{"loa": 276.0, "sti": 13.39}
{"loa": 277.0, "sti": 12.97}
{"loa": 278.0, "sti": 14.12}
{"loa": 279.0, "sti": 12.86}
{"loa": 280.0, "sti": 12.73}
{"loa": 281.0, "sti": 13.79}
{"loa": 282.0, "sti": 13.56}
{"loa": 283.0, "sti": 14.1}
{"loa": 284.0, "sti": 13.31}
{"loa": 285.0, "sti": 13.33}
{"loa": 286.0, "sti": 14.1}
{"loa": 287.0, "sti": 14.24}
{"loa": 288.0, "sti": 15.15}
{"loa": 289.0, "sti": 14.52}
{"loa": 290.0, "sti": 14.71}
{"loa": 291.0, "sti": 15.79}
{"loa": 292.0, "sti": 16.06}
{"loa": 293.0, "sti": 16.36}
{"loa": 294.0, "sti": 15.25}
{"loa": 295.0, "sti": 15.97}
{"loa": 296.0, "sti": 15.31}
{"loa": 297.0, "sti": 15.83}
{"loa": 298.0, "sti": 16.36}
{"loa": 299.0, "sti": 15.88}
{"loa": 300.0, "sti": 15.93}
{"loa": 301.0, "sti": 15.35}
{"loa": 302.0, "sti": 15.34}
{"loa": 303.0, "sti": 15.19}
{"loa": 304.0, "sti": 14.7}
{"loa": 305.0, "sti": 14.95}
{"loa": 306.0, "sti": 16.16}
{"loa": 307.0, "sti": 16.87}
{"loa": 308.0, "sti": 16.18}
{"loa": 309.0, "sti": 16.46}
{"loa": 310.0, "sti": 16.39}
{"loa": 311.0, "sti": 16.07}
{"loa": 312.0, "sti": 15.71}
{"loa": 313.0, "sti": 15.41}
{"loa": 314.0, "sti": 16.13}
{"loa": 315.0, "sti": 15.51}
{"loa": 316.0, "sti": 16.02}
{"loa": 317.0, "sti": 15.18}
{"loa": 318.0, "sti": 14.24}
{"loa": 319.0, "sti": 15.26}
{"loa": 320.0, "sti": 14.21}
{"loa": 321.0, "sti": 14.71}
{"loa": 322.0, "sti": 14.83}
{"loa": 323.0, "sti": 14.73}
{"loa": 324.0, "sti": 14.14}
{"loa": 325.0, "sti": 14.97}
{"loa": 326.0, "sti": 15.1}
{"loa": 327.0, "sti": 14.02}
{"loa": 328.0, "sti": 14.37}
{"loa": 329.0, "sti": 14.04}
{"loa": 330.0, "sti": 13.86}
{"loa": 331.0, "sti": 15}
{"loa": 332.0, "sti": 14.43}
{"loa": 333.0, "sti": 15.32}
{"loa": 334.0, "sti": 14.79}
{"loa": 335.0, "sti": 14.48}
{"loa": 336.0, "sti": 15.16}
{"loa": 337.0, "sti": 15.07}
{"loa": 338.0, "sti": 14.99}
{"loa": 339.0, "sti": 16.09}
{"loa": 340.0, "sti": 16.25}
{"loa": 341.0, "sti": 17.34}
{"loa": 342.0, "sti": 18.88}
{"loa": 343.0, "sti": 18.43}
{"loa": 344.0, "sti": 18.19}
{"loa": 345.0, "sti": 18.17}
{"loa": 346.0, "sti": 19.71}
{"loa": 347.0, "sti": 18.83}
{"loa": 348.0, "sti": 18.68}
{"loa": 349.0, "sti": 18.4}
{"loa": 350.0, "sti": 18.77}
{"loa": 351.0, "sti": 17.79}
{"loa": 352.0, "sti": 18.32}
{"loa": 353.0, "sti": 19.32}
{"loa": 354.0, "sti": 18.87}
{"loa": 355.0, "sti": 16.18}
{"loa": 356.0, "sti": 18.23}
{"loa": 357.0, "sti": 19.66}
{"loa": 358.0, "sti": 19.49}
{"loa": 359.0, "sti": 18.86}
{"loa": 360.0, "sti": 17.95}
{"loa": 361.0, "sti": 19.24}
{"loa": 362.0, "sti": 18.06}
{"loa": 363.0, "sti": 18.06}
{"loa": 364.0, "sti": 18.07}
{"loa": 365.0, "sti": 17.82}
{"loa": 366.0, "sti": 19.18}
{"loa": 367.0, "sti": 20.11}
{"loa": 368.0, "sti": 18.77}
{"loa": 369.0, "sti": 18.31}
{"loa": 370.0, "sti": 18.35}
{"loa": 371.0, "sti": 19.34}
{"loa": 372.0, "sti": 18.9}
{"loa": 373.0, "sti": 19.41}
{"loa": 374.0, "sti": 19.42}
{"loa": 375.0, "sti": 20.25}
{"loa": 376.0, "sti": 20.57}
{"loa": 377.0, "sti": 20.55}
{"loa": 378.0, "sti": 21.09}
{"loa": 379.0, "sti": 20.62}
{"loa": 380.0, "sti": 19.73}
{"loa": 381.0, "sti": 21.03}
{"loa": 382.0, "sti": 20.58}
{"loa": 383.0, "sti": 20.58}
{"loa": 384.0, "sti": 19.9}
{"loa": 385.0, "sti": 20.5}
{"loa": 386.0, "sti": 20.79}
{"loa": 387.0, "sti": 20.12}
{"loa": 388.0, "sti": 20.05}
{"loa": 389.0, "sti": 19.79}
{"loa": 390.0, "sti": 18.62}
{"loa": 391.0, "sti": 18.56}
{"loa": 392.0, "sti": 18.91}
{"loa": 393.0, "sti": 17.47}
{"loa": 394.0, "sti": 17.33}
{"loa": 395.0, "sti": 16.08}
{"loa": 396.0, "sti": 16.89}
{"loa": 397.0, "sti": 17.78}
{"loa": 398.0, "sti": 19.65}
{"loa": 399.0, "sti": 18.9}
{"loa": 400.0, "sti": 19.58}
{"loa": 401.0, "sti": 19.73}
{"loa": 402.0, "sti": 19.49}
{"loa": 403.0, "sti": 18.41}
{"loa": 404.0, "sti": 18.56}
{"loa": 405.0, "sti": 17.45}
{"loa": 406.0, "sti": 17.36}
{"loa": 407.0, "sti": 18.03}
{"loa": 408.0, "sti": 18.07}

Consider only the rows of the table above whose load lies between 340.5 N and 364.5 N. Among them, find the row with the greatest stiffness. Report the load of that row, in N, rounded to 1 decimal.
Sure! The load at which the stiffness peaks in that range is 346.0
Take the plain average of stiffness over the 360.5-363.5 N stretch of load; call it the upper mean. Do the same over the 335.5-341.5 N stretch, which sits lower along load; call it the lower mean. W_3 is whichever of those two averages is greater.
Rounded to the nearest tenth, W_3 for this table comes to 18.5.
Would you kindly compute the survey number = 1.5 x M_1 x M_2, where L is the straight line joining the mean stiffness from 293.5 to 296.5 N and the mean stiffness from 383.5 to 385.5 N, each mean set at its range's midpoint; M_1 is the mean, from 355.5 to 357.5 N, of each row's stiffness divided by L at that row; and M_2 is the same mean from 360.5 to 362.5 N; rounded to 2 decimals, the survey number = 1.49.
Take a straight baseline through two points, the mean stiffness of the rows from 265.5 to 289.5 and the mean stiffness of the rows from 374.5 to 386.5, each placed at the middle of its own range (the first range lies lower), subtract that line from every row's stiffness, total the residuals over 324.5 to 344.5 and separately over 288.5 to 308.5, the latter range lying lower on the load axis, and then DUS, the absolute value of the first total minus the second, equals 44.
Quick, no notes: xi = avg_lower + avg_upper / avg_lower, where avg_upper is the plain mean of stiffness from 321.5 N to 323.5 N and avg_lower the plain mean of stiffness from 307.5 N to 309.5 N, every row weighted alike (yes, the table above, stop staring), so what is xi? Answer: 17.2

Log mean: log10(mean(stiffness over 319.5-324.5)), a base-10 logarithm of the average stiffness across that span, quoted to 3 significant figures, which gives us 1.16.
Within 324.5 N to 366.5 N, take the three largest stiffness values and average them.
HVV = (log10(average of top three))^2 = 1.67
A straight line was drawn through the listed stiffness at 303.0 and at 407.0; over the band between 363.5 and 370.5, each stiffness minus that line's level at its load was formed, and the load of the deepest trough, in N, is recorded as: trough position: 365.0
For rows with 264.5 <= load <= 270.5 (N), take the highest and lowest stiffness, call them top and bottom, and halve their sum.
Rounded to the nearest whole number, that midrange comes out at 16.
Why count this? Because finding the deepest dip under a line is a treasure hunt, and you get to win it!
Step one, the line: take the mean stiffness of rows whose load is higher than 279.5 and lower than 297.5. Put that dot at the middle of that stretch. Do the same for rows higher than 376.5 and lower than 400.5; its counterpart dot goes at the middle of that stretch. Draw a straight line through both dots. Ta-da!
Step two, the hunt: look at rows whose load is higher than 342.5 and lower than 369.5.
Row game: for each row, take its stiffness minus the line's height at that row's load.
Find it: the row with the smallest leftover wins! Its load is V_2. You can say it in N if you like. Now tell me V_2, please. 355.0 N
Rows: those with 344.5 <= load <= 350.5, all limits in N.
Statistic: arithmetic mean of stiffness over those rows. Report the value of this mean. 18.8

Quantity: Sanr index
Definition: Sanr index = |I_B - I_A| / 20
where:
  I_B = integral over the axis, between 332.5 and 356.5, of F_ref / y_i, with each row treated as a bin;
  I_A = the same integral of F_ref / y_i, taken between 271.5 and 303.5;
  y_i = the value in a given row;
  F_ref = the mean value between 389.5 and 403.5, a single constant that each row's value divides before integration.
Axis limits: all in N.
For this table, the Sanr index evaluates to 0.73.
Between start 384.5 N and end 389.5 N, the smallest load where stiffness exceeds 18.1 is 385.0 N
